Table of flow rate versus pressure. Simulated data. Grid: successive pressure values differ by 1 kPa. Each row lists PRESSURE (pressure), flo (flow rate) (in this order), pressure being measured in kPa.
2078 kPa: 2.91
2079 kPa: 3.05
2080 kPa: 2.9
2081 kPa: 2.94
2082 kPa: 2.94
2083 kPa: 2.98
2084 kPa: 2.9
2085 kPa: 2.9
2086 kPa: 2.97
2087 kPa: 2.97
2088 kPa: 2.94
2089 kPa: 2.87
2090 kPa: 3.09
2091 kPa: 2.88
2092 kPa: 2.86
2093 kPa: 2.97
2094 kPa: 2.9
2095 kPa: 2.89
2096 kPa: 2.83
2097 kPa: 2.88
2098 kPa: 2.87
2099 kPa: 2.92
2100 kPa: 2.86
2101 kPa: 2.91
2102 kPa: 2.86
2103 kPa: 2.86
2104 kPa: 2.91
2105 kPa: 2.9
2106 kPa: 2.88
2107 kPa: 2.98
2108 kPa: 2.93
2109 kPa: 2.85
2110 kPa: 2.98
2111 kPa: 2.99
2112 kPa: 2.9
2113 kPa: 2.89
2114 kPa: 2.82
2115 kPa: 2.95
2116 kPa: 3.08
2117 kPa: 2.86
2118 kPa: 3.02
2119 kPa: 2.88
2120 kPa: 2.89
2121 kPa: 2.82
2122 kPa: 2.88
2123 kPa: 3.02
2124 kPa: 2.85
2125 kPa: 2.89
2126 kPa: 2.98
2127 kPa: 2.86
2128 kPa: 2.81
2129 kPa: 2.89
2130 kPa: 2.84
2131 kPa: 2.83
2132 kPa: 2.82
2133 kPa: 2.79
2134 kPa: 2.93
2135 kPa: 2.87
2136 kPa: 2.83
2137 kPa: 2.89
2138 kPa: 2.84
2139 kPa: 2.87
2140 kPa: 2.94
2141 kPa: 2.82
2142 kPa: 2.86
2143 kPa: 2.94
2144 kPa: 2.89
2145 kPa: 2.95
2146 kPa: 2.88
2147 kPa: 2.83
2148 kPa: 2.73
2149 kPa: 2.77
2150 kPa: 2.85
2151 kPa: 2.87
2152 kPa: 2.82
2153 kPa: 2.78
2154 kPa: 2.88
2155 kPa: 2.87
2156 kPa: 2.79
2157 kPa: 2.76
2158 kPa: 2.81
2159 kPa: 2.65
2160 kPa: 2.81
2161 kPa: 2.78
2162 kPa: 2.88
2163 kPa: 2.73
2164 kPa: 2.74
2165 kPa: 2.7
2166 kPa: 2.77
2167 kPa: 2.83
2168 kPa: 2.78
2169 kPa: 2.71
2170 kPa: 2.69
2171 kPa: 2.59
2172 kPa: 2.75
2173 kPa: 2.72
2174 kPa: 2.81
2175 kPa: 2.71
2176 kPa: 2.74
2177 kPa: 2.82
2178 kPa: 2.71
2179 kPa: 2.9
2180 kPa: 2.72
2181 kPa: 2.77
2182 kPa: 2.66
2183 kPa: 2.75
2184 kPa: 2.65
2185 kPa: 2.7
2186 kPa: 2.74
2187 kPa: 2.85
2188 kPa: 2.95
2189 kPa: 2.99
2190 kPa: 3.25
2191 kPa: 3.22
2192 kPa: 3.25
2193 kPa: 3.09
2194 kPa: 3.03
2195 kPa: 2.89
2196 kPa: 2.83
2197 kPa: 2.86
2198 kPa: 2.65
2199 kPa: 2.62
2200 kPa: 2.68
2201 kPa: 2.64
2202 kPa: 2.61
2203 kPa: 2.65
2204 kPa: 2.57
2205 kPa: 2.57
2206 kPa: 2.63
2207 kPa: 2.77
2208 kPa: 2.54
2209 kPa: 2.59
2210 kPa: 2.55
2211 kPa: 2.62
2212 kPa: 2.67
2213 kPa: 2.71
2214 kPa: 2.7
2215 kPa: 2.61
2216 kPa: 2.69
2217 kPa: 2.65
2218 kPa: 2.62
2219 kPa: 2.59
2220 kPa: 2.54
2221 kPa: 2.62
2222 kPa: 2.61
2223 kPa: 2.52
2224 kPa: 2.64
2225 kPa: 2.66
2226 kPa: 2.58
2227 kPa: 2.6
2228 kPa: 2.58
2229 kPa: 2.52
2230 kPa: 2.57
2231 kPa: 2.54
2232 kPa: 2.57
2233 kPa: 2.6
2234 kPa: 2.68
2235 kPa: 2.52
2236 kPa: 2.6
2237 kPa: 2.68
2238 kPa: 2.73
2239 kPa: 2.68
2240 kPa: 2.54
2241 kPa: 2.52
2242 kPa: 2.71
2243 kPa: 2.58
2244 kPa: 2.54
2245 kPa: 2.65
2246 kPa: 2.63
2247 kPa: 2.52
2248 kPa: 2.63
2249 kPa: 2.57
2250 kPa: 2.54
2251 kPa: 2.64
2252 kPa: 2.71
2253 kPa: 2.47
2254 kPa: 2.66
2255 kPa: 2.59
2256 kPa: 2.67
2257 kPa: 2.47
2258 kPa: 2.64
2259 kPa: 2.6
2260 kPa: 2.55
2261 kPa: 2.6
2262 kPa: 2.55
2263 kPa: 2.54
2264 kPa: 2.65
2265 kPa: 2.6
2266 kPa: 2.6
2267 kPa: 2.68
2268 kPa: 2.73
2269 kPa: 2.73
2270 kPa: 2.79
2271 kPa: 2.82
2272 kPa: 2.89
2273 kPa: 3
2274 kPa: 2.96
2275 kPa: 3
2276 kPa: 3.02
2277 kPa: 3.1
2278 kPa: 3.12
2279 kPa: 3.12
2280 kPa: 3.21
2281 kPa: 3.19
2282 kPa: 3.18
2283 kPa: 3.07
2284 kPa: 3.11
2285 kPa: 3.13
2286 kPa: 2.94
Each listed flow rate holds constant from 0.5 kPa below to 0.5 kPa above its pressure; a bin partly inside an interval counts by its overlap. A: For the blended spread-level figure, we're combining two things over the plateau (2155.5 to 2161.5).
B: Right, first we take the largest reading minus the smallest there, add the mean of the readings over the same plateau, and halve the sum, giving 1.46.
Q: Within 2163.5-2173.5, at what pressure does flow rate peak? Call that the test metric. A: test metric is 2167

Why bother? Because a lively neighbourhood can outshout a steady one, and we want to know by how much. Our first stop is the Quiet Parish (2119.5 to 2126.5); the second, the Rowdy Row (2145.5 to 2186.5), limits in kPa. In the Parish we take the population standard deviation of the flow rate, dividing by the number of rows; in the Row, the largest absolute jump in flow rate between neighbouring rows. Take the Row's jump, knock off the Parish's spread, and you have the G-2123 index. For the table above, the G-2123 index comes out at 0.12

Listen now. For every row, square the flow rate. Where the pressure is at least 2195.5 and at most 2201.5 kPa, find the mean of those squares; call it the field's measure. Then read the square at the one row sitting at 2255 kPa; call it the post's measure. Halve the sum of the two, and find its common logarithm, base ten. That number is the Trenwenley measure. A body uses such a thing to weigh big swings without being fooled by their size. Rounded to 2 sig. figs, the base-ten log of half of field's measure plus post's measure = 0.85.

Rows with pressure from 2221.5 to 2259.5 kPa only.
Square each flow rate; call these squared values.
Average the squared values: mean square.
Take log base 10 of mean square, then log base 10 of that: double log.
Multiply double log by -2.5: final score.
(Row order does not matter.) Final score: 0.20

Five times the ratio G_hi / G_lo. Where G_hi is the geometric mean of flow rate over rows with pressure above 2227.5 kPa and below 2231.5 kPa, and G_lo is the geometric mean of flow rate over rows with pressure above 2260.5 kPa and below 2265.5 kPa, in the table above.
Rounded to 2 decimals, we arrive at 4.93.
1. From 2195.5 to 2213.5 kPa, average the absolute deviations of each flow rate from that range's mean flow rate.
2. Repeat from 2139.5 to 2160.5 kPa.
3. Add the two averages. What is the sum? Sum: 0.12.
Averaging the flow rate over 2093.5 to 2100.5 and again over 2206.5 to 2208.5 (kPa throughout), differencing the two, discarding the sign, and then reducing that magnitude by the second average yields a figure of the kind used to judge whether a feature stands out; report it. -2.43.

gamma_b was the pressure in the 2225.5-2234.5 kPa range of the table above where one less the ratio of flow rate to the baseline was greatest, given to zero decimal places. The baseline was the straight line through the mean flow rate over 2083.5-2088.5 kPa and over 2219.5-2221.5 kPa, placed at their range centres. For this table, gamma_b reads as 2229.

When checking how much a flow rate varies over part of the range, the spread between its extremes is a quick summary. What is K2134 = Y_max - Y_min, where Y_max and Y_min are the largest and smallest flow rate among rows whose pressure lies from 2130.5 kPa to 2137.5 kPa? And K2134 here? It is 0.14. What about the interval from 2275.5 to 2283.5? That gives 0.19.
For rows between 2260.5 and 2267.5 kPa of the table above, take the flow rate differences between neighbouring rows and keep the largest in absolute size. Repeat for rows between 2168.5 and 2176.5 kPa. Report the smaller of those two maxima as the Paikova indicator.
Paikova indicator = 0.11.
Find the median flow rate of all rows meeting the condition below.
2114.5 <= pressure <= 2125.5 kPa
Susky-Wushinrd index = 2.89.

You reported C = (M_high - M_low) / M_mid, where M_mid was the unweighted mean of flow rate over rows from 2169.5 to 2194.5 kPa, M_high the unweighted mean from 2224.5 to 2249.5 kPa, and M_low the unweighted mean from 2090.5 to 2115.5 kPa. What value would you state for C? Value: -0.11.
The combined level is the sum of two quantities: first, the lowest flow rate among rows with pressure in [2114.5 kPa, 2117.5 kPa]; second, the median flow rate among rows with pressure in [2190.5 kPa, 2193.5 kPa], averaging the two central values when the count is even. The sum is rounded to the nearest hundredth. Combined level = 6.08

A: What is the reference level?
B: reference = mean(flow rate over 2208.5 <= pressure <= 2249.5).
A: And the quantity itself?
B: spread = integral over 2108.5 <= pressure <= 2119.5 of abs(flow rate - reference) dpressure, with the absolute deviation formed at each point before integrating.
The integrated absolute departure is 3.5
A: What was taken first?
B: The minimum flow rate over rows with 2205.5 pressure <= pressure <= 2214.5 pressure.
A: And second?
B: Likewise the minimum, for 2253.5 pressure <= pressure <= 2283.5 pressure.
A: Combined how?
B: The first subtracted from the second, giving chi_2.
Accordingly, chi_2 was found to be -0.07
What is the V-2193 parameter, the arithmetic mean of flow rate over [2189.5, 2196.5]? 3.08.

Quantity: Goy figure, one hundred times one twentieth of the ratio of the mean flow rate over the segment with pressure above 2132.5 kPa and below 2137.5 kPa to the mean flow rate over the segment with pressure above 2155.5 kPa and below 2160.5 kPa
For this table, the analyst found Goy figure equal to 5.2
